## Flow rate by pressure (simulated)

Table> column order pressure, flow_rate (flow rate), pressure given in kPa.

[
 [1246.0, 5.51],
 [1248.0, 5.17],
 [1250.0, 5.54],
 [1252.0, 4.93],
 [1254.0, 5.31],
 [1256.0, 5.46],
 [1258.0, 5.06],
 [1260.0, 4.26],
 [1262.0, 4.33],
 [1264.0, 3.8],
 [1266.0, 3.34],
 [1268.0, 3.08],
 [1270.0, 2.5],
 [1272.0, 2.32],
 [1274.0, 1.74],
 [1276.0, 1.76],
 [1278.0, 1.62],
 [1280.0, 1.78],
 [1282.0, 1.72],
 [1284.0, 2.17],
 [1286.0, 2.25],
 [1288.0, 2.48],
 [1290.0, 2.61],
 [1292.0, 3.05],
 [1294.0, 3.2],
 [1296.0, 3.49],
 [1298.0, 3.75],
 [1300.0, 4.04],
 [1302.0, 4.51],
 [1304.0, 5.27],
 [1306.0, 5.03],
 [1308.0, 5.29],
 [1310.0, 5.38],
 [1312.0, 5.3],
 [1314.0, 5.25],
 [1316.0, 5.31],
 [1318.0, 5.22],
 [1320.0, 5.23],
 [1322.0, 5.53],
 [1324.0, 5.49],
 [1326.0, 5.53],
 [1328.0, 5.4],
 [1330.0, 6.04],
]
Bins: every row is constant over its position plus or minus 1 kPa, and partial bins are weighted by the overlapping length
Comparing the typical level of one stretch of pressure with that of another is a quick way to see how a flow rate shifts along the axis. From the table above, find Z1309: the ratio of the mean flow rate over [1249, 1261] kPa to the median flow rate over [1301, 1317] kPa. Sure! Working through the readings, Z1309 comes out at 1.0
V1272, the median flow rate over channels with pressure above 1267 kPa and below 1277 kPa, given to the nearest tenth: 2.3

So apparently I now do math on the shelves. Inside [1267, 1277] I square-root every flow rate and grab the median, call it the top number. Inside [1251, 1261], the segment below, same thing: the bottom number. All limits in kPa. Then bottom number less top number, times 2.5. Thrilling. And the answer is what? 1.8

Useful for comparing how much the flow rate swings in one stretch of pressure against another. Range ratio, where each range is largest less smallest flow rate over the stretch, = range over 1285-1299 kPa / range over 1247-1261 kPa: 1.17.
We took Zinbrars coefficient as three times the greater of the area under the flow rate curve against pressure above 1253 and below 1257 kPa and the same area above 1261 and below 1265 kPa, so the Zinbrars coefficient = 64.6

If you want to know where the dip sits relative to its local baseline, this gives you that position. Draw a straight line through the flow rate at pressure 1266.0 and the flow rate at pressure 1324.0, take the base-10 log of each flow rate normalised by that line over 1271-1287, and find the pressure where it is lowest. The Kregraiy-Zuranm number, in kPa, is 1278.0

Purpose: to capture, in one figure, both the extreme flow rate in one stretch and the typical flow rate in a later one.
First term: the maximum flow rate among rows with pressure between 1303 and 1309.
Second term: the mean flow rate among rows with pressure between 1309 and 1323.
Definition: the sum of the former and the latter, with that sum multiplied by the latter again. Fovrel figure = 56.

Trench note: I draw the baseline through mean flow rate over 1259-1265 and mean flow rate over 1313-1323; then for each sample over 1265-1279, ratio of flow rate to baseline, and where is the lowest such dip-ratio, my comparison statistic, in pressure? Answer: 1278.0 kPa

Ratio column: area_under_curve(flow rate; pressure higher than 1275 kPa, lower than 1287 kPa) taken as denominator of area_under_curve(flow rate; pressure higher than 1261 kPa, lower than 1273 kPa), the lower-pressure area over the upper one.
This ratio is 1.7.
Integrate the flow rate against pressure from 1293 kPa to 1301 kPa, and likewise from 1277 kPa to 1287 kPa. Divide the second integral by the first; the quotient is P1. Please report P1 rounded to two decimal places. 0.66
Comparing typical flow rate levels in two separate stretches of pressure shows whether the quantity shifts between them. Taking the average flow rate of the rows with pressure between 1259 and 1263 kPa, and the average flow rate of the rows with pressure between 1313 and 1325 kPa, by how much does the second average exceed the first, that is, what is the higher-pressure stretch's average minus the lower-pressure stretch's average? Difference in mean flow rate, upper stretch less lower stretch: 1.0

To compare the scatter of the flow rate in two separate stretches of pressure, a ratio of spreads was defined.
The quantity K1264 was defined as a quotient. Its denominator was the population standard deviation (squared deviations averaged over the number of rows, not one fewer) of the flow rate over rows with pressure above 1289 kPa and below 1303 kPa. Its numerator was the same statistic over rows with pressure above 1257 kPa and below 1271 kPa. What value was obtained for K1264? 1.4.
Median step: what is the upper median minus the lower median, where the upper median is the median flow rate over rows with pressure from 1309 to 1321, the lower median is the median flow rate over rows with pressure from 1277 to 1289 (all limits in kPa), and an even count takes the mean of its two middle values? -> 3.3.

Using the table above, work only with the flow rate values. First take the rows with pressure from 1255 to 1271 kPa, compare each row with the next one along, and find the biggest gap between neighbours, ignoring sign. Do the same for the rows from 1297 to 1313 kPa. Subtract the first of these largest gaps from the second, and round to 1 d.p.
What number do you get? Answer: 0.0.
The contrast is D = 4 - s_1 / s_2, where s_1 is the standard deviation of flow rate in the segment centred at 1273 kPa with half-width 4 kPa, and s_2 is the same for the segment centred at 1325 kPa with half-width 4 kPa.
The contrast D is -2.3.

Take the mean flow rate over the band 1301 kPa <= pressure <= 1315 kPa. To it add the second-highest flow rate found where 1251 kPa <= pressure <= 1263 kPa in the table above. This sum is 10.5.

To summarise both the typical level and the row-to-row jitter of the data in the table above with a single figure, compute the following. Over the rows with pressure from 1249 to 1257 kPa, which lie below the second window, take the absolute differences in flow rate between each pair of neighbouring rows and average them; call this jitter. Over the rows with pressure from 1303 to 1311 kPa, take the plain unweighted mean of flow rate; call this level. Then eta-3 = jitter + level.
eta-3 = 5.6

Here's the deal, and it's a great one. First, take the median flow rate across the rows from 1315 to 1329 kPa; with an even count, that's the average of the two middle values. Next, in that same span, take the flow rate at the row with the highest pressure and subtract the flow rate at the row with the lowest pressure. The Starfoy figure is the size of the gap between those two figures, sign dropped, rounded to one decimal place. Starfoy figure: 5.3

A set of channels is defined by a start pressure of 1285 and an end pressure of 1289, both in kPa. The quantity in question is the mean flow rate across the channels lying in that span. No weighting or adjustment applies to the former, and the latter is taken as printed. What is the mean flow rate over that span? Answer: 2.4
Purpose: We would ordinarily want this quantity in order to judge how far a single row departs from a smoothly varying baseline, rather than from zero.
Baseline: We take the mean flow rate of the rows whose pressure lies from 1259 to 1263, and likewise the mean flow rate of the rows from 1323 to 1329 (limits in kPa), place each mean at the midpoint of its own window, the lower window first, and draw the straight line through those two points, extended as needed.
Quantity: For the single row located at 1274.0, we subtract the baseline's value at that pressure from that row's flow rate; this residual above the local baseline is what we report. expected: -2.8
